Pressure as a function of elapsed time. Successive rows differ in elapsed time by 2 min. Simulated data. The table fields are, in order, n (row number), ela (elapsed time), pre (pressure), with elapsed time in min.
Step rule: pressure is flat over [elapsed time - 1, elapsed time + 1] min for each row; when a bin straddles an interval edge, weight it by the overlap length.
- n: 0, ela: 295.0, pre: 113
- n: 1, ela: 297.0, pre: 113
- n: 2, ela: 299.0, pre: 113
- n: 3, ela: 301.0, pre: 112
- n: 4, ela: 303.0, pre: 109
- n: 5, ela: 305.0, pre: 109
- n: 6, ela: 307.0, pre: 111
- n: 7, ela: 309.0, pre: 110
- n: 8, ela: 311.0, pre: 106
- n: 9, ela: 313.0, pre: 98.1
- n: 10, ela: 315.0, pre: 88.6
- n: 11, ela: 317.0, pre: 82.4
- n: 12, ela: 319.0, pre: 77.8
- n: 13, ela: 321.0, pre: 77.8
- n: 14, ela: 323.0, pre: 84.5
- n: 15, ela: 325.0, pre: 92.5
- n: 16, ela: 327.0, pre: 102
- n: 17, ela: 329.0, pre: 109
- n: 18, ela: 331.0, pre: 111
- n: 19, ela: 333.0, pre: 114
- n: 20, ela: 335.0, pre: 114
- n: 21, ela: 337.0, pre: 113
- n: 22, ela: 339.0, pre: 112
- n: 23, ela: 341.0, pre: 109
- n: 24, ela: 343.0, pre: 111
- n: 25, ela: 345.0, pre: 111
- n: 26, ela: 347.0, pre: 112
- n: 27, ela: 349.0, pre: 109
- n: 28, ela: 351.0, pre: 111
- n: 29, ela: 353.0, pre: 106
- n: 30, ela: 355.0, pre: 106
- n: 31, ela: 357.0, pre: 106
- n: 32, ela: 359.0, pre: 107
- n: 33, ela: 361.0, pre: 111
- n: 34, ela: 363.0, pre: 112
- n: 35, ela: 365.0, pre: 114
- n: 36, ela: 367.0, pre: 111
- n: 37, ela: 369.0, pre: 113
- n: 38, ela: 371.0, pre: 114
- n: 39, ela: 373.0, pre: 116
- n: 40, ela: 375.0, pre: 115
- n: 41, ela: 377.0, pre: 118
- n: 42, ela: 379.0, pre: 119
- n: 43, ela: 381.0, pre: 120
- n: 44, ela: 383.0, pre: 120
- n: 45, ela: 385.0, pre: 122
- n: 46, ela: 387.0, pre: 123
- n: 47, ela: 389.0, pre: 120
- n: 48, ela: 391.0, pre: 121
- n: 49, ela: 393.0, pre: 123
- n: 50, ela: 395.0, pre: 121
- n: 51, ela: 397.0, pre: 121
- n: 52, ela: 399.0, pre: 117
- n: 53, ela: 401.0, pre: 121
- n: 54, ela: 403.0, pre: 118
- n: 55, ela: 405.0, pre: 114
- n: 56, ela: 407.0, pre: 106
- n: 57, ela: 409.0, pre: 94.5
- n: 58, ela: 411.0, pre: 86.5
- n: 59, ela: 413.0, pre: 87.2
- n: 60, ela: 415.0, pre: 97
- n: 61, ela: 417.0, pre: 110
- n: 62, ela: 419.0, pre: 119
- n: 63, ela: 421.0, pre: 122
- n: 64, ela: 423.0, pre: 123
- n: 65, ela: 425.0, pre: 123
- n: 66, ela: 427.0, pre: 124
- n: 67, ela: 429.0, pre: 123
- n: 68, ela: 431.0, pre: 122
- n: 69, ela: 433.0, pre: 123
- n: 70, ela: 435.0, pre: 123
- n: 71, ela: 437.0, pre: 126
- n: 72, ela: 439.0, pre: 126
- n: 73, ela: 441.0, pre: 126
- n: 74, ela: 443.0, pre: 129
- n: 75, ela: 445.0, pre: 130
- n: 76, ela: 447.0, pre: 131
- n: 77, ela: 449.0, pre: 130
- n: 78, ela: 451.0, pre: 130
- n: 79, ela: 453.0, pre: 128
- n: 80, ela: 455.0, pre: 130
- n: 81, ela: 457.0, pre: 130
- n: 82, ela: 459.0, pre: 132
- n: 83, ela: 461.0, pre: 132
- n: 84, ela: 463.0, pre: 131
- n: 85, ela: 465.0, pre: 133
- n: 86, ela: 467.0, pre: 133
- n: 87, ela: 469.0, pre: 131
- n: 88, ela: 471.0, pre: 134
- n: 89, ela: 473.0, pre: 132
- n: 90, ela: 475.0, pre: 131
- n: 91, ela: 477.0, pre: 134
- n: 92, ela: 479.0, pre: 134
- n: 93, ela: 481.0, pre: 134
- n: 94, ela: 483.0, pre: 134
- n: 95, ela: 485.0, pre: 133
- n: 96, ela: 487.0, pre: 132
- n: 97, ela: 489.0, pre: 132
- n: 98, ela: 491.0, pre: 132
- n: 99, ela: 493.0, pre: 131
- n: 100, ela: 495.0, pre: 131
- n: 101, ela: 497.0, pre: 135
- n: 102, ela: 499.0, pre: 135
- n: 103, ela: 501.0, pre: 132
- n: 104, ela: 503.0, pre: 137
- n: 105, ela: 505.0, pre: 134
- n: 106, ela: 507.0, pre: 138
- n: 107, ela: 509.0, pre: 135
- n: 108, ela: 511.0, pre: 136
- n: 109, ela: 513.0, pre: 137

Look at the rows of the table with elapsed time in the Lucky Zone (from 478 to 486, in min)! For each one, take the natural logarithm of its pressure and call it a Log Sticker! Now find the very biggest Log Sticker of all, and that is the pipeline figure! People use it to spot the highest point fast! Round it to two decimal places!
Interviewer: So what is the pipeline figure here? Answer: 4.90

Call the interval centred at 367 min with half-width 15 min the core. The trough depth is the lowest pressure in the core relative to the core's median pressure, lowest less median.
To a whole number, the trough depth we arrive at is -7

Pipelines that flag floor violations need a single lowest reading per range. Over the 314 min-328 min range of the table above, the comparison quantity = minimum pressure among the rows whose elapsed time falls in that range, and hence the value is 77.8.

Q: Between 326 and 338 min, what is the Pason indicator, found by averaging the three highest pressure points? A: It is 114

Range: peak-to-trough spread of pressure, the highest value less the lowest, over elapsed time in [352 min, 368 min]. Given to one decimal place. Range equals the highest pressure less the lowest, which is 8.0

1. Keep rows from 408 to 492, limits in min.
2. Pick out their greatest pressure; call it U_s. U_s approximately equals 134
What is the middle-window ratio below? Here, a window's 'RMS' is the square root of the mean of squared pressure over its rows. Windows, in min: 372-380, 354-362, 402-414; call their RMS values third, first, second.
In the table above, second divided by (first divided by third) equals 111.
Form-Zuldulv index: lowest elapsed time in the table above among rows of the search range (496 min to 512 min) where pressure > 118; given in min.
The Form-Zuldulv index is 497.0 min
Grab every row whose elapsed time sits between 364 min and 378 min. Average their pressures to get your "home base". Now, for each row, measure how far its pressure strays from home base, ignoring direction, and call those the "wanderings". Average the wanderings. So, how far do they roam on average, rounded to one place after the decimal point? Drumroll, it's 1.6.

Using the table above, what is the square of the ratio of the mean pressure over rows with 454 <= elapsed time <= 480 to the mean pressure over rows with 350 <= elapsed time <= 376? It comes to 1.4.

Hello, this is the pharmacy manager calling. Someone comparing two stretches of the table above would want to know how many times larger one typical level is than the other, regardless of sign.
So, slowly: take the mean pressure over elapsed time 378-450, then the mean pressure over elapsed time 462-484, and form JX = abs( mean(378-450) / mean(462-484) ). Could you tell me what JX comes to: 0.89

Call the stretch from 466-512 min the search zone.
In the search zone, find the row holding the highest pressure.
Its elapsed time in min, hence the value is 507.0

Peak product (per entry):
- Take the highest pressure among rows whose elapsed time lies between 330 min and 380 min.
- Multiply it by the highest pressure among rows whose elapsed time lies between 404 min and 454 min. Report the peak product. 15589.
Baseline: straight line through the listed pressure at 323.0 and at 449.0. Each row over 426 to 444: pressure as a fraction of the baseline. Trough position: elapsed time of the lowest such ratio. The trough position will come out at 435.0 min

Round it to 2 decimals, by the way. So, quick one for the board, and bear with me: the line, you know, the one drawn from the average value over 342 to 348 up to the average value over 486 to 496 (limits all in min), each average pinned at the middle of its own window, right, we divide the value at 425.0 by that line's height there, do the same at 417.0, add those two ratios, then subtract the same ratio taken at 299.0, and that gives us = 0.83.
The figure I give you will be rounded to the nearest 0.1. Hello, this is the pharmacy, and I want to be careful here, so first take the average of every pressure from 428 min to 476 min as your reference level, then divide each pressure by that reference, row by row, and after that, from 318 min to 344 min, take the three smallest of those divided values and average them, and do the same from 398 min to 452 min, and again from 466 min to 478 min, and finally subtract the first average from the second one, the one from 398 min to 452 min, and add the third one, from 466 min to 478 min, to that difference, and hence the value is 1.1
